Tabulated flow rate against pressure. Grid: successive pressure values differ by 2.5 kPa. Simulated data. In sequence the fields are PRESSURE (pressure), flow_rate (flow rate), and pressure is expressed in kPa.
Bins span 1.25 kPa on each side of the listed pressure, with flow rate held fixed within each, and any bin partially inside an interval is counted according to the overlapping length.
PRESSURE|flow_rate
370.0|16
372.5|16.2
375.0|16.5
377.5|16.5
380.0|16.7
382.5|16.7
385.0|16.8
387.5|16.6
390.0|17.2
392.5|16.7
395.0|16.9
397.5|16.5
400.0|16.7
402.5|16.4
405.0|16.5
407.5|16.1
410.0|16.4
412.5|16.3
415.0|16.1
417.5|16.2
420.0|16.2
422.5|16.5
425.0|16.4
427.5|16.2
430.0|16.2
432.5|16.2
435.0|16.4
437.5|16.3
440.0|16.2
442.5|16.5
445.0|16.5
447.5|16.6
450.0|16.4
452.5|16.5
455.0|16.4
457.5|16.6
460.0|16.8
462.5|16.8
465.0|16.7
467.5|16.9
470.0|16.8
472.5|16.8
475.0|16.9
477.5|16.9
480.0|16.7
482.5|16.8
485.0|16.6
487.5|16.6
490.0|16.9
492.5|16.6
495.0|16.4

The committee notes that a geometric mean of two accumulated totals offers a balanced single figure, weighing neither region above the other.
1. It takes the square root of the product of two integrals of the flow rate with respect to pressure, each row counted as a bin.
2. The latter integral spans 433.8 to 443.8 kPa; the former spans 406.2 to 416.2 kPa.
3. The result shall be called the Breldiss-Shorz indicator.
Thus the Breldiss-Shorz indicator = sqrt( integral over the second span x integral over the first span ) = 163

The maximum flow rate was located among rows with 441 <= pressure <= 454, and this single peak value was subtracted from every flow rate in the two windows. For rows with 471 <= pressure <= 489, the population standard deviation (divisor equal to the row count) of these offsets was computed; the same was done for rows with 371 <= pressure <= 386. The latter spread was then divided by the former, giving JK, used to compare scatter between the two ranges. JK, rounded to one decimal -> 1.7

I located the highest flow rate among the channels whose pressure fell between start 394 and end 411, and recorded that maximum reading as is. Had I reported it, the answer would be 16.9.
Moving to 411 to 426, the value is 16.5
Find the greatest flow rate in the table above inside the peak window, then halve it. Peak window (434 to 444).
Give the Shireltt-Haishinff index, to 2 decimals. 8.25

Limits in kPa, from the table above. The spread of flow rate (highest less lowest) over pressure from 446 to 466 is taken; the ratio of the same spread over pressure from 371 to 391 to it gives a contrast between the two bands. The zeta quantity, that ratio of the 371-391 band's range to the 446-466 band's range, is 2.5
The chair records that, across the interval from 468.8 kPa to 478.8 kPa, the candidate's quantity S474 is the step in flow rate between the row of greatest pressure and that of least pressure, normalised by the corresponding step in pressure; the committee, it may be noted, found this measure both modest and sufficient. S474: 0.013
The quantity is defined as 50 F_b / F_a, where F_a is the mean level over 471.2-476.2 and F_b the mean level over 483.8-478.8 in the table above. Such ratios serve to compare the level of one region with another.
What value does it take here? 49.7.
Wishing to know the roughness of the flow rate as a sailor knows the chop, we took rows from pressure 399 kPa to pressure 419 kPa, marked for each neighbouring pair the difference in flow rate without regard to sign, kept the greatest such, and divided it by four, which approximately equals 0.100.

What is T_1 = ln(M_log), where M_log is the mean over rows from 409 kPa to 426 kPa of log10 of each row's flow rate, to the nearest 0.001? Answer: 0.192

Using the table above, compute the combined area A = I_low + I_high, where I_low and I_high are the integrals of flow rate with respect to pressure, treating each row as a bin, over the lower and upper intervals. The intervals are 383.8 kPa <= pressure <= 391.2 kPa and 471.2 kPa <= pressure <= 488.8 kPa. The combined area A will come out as 420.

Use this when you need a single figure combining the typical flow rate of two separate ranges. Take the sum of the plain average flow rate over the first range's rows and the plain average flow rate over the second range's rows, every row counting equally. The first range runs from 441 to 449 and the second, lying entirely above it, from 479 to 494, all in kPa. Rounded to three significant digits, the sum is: 33.2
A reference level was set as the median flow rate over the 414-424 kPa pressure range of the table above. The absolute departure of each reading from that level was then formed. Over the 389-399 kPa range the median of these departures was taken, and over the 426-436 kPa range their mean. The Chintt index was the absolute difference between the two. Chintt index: 0.55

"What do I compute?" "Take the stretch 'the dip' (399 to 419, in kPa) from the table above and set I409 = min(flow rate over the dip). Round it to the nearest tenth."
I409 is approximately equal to 16.1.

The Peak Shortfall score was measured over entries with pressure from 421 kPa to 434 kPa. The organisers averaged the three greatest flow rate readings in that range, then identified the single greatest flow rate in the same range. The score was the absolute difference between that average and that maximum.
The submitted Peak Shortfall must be 0.13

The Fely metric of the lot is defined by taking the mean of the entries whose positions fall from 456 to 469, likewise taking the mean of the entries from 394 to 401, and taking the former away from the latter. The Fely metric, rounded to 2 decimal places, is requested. -0.06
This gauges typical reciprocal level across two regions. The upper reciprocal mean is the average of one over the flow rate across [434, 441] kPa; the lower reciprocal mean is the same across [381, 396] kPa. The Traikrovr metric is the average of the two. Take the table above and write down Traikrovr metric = 0.0604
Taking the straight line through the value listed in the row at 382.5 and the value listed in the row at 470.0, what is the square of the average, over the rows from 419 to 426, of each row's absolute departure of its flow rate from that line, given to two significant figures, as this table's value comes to 0.14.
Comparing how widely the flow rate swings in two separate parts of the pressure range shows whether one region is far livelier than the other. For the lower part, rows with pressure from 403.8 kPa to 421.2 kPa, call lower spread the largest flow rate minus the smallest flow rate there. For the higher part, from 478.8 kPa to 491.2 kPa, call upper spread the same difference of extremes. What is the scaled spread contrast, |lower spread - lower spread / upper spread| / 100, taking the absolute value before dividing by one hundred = 0.0093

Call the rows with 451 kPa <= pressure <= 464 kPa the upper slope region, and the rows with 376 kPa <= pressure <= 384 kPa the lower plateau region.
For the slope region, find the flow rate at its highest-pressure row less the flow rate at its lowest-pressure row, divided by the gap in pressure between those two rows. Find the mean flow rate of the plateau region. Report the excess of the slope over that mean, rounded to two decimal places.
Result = -16.60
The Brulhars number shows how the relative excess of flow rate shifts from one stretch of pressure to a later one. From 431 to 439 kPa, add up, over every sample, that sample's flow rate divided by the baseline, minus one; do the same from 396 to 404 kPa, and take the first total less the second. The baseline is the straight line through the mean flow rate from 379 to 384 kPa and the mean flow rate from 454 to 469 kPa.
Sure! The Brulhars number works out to -0.04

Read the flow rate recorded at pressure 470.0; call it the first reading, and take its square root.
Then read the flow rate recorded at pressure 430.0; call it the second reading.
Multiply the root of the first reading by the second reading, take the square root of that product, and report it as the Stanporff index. 8.149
